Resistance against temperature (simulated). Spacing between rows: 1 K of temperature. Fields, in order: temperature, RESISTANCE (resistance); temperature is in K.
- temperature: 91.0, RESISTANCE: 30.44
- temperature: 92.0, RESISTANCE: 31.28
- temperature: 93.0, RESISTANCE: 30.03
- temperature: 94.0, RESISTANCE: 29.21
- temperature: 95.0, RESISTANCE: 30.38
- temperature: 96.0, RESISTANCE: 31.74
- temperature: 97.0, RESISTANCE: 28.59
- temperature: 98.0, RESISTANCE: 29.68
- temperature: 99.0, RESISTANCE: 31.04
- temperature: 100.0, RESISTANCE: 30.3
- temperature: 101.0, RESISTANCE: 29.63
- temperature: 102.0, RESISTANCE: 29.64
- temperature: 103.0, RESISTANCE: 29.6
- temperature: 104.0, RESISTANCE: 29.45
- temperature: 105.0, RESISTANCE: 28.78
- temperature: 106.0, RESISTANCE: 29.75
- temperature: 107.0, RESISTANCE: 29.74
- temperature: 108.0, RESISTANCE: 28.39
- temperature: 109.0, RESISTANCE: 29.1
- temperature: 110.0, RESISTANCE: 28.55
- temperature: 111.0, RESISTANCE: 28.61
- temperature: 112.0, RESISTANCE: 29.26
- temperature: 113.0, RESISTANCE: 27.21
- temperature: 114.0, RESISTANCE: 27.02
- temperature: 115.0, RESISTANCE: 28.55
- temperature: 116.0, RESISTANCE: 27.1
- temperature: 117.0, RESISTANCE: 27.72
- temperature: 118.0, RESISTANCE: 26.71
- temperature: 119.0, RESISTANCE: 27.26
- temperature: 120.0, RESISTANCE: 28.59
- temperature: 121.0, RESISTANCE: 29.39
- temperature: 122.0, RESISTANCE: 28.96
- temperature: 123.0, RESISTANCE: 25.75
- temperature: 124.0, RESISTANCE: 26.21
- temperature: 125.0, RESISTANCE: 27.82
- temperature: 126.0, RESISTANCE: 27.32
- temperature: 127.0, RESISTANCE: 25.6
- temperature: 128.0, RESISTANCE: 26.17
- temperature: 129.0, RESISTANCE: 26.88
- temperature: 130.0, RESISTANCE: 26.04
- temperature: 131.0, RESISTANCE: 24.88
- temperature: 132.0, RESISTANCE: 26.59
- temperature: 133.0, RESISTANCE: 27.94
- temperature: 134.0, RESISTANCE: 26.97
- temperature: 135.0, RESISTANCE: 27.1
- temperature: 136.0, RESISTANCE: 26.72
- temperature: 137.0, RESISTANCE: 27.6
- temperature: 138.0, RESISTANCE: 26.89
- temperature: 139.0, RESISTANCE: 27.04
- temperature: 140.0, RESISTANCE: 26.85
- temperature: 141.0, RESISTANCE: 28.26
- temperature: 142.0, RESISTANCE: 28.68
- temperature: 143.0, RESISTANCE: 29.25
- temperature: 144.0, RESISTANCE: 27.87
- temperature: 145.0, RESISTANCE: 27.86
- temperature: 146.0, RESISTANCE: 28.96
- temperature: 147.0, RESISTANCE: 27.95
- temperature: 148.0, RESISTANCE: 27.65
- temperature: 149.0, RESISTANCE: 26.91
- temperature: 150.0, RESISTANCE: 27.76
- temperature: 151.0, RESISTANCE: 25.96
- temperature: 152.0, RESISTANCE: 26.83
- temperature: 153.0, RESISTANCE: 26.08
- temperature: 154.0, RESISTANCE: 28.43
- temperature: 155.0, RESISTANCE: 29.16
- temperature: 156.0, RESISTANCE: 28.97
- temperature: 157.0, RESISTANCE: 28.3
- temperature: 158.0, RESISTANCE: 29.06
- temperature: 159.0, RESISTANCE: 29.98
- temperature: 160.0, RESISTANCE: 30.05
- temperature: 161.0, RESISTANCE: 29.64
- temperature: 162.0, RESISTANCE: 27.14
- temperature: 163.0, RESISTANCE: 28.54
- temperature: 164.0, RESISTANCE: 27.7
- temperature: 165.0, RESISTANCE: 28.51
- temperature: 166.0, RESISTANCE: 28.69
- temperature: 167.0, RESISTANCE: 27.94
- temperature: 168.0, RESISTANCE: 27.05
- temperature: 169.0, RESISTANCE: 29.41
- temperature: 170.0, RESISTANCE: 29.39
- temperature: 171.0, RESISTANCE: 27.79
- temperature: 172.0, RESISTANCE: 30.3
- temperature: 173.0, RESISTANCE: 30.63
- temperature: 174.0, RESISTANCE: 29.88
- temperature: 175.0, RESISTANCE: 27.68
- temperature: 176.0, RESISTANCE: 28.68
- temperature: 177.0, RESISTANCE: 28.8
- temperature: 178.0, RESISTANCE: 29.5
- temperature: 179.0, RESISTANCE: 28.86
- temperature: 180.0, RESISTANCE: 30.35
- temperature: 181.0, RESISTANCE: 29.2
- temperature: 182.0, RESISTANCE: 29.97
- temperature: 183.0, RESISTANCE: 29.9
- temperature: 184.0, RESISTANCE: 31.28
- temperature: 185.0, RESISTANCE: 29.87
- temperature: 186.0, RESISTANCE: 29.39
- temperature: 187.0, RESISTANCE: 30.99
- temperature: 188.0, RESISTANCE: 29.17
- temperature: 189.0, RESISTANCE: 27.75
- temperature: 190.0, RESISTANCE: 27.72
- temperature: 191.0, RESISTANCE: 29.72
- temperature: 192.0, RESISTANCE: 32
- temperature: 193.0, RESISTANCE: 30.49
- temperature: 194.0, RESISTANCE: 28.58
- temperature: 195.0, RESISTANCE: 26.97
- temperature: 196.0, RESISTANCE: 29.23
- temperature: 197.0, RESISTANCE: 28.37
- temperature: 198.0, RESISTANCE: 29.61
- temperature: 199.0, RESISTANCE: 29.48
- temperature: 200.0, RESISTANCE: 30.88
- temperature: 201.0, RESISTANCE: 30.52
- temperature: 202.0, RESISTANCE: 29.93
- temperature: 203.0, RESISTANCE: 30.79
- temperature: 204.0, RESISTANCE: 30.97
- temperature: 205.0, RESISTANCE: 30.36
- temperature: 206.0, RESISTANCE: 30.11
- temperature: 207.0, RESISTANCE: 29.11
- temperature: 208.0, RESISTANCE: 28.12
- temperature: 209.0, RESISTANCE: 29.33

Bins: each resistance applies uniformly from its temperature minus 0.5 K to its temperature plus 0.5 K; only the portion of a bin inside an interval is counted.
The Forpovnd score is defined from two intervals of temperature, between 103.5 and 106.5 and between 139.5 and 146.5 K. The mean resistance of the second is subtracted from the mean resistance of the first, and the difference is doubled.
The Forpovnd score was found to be 2.2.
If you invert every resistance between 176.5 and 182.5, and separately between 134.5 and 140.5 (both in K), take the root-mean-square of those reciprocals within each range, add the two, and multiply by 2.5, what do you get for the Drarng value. 0.177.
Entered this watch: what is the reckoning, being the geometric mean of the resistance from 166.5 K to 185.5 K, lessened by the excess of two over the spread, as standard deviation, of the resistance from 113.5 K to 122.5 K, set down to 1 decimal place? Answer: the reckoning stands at 28.2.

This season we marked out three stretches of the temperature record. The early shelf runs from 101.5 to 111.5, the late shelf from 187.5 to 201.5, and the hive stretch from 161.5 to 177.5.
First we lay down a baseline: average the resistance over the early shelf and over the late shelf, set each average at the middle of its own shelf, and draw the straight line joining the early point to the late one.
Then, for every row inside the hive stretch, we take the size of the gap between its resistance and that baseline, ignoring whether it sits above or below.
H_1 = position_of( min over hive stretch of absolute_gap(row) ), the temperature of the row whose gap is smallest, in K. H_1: 170.0 K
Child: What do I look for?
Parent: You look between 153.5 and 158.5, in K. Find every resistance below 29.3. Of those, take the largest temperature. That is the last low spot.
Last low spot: 158.0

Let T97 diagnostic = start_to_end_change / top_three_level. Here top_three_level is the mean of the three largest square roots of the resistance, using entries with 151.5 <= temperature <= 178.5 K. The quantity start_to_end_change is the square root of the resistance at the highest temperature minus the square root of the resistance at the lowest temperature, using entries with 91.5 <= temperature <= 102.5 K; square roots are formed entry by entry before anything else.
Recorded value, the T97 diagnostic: -0.03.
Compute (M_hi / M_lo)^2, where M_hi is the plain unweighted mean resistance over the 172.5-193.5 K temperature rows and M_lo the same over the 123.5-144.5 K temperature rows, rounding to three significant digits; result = 1.20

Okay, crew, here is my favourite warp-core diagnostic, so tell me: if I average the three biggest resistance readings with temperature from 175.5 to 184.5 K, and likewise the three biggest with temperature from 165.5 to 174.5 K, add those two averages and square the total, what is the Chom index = 3697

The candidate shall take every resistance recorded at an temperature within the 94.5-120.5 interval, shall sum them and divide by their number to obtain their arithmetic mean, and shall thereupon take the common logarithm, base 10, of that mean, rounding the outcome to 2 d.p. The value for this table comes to 1.46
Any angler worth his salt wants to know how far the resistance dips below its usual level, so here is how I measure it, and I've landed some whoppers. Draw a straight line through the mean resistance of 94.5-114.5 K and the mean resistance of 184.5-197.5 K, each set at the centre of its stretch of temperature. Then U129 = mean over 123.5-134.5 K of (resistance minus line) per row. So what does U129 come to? -2.72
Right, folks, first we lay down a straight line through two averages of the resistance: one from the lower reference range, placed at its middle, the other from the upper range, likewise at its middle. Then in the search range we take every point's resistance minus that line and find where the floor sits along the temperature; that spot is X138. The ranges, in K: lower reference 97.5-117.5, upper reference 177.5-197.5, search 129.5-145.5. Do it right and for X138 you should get 131.0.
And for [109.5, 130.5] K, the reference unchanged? 127.0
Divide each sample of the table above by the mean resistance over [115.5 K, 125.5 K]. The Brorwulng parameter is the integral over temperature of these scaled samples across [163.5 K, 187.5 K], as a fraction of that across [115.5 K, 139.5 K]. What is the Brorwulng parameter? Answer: 1.08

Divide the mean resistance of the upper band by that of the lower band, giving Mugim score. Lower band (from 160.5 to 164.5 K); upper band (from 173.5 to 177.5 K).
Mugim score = 1.02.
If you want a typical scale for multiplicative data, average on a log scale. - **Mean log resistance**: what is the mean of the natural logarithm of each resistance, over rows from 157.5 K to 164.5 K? 3.36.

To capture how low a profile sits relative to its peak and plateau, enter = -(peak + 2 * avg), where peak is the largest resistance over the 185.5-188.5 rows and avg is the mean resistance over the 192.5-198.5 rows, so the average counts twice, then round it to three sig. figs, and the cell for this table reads -88.7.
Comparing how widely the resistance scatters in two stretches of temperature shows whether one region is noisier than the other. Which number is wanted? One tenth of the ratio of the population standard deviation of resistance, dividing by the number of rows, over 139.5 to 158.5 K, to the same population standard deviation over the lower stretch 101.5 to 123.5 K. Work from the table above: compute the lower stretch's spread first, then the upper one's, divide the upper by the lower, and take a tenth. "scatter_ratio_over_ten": 0.089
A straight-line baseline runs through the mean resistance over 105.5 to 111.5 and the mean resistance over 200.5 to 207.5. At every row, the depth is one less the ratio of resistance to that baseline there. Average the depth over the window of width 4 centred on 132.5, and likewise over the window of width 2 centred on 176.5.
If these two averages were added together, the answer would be 0.13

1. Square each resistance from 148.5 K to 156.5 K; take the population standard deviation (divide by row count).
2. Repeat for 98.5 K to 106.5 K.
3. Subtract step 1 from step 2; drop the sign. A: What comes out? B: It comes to 28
